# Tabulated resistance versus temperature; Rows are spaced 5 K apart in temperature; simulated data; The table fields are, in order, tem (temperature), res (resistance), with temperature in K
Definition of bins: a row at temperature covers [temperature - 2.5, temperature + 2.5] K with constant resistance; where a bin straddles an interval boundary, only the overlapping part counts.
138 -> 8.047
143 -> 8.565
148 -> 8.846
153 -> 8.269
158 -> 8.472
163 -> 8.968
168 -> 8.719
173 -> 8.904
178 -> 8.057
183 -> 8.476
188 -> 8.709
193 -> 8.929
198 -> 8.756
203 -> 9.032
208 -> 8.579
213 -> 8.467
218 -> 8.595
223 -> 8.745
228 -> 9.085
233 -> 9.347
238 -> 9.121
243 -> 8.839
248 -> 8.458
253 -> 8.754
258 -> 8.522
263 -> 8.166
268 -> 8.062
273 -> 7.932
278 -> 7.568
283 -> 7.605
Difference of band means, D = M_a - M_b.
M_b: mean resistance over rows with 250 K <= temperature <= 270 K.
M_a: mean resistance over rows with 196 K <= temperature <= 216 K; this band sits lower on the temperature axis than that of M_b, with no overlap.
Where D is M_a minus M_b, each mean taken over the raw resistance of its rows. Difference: 0.3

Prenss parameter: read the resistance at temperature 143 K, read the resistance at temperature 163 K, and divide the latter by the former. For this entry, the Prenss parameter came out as 1.05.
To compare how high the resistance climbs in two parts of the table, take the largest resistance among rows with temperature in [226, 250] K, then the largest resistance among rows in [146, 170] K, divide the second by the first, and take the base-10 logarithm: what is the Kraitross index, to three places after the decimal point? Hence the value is -0.018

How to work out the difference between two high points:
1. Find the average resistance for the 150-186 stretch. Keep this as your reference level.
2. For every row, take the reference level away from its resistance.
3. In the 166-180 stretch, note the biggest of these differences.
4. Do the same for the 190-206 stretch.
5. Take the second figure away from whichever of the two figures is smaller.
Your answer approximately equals -0.13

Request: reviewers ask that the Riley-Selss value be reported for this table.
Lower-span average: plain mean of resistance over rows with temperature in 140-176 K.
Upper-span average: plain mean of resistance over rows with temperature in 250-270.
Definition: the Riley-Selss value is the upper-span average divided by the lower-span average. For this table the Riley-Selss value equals 0.97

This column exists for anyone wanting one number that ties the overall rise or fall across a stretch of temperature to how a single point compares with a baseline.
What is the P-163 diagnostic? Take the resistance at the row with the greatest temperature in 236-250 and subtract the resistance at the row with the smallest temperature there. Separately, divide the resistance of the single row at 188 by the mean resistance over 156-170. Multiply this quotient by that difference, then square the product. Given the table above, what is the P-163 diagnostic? 0.44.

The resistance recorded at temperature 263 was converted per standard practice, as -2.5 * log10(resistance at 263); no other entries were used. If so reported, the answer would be -2.280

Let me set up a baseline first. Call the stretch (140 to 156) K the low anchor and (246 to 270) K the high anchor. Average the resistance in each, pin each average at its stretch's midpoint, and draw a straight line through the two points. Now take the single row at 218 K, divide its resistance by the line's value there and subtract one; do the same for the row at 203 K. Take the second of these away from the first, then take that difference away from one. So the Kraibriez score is 1.049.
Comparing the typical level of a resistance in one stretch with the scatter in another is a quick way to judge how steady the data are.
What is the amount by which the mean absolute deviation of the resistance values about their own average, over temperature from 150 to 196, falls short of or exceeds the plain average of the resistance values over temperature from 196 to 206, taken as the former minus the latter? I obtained -8.6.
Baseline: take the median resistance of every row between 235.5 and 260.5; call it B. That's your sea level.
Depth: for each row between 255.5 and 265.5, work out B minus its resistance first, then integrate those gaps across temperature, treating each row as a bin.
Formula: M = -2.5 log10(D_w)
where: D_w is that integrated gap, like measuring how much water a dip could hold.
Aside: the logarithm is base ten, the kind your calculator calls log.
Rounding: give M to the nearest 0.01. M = -1.53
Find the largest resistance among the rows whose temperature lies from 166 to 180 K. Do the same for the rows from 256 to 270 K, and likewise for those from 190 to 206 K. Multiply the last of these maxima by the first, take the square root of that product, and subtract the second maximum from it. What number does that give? 0.4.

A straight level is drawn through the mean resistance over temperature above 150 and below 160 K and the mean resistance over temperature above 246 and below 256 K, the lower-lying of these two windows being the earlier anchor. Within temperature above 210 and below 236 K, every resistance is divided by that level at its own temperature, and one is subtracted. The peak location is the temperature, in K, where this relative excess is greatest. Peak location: 233 K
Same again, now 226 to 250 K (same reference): 233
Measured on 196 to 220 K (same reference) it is 203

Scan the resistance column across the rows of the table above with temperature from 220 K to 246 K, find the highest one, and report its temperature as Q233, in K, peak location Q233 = 233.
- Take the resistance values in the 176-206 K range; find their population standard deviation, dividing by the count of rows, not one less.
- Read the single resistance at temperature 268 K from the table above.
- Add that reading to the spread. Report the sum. 8.38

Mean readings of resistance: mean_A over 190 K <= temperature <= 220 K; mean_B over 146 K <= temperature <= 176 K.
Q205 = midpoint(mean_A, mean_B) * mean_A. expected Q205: 76.0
